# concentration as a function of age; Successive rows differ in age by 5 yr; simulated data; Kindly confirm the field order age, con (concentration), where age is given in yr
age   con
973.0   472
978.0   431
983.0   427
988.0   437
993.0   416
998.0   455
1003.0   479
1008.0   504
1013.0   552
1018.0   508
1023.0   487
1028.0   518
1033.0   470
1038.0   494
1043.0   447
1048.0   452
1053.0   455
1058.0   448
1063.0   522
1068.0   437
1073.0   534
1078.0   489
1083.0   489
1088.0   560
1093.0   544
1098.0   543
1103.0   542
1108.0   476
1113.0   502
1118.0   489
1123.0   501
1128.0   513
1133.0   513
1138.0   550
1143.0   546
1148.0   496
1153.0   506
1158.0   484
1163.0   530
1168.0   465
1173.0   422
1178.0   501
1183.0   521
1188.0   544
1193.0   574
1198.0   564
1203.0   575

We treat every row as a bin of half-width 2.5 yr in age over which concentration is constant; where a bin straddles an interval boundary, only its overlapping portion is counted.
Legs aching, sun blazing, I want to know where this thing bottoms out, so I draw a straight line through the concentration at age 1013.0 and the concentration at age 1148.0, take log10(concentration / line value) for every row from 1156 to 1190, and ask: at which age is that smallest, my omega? 1173.0 yr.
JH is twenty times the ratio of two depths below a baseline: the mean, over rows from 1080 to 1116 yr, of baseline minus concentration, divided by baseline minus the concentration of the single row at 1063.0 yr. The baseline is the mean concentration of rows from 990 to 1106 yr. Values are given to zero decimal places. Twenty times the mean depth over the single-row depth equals 20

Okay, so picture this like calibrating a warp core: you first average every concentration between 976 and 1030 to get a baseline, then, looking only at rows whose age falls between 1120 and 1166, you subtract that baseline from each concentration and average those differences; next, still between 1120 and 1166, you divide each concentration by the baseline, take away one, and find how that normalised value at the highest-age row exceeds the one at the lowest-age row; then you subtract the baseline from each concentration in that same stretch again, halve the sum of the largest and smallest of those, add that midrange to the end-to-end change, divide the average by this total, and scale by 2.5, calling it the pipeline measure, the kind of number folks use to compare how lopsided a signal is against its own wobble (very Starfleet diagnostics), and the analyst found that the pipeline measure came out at 2.4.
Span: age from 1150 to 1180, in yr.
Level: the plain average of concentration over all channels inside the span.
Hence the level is 485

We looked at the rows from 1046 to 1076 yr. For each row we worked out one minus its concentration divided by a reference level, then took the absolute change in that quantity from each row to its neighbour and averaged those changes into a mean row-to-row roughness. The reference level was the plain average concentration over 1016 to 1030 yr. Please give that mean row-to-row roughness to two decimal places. 0.11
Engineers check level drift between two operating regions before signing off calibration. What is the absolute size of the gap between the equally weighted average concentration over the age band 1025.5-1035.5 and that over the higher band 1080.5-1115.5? 28.3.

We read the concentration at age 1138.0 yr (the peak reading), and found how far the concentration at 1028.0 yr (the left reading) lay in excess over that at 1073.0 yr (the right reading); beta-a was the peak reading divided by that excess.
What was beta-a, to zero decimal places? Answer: -34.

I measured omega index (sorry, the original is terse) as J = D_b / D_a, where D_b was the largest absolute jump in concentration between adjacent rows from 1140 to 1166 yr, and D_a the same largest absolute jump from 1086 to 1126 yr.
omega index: 0.76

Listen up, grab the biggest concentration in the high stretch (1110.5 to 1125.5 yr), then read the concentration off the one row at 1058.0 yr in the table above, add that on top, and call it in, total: 950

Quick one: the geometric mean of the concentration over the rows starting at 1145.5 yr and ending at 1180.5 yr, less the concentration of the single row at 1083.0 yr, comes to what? -4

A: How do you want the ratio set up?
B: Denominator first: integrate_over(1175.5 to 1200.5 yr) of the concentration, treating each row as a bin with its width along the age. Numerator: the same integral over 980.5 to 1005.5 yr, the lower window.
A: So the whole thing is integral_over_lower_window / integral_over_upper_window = 0.82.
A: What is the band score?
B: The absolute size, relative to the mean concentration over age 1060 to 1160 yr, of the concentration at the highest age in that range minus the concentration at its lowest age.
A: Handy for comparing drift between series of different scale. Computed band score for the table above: 0.07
